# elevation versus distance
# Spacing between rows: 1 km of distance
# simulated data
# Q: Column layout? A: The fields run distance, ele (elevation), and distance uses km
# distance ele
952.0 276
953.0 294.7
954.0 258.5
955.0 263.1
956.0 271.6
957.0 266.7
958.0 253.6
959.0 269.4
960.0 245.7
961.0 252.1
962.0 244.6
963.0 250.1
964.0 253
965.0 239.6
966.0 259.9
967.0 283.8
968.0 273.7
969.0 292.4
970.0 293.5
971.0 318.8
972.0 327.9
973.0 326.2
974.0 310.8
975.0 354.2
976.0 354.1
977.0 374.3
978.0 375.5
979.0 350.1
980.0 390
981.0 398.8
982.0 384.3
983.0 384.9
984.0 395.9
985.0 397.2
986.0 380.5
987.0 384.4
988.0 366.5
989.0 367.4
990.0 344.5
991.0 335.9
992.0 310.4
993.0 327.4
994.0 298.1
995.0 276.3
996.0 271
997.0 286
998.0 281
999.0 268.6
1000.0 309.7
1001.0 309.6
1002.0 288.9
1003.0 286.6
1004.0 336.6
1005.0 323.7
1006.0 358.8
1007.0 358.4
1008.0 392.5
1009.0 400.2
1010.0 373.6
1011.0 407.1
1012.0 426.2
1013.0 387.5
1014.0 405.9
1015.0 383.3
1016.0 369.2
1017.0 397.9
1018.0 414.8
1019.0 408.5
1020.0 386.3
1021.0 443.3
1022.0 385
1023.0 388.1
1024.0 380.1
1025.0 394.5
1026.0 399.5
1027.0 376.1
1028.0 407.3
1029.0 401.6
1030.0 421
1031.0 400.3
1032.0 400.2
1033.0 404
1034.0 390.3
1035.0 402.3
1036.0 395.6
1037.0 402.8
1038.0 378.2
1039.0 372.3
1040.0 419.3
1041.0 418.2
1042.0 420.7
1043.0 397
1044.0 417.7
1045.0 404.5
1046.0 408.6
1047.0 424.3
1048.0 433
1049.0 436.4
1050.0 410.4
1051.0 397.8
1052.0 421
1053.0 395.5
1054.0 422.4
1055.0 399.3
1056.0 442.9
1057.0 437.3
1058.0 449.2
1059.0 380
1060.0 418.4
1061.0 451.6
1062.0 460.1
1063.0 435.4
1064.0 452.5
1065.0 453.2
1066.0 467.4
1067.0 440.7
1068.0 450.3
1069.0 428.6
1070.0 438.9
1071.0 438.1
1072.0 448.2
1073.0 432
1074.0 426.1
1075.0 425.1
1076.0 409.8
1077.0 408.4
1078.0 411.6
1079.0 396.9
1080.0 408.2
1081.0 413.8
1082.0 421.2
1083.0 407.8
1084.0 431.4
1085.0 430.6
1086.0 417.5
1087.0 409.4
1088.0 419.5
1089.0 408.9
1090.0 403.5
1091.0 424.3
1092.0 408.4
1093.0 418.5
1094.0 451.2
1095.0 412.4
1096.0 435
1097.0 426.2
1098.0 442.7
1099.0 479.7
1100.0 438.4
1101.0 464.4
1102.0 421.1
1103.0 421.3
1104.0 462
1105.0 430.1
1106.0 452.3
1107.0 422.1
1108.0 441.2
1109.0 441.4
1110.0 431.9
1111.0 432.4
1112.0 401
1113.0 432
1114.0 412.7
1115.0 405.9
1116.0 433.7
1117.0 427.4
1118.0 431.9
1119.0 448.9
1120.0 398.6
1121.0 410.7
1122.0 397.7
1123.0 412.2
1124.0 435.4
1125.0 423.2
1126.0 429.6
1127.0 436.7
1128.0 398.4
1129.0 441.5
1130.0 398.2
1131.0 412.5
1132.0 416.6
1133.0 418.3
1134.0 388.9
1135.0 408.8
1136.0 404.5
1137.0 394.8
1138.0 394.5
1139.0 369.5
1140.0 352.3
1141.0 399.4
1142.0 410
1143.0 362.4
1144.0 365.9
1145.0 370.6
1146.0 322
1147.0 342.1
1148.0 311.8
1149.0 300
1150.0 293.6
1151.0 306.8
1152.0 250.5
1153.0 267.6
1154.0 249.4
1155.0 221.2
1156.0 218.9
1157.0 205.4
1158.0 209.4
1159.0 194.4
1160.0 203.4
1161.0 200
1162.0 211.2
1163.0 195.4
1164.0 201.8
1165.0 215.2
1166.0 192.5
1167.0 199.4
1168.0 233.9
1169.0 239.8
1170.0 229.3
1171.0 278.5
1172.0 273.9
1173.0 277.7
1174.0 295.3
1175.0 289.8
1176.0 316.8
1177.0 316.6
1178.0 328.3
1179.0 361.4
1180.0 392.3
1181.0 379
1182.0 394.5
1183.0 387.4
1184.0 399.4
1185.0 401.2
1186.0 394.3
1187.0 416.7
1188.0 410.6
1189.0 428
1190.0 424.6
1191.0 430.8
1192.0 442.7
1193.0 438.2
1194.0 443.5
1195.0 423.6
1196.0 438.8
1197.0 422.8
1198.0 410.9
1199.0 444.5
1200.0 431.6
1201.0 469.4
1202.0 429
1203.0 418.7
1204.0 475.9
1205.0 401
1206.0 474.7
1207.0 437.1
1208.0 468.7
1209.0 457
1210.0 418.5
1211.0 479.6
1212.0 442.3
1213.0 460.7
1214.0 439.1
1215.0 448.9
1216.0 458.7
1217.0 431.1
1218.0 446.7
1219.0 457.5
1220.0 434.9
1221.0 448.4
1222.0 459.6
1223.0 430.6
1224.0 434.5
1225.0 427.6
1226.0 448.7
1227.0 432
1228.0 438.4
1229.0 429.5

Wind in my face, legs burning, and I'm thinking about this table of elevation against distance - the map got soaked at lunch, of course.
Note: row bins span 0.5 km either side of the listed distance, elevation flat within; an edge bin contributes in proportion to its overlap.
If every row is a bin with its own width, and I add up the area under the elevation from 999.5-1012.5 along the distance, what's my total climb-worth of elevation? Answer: 4572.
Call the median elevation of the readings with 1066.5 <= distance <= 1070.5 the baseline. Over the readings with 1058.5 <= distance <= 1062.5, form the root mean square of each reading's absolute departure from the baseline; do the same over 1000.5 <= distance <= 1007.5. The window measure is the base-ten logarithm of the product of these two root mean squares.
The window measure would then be 3.61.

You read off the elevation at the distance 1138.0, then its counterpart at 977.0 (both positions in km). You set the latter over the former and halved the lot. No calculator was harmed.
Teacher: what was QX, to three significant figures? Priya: 0.474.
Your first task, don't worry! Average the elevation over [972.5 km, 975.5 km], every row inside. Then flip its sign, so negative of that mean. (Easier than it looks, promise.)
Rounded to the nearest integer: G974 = -330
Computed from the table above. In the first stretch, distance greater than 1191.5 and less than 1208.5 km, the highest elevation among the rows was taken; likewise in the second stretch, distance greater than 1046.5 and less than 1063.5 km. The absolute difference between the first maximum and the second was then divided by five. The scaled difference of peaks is 3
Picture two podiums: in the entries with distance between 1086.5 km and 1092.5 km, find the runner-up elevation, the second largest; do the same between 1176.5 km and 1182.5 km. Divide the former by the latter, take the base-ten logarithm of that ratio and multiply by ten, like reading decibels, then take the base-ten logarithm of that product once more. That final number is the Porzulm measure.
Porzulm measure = -0.54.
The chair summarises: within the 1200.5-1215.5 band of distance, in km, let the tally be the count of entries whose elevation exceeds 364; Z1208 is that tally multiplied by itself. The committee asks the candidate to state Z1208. 225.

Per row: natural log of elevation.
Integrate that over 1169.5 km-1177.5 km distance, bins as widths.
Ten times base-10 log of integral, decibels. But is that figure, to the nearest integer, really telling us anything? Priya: 17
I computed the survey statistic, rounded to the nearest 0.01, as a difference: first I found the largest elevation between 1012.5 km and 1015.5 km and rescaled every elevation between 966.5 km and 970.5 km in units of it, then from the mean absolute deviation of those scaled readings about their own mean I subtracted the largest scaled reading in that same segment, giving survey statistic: -0.71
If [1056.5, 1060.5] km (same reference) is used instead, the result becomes -1.05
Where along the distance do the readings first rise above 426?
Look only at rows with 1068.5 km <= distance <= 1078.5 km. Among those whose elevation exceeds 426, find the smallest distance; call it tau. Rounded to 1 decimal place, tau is 1069.0 km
